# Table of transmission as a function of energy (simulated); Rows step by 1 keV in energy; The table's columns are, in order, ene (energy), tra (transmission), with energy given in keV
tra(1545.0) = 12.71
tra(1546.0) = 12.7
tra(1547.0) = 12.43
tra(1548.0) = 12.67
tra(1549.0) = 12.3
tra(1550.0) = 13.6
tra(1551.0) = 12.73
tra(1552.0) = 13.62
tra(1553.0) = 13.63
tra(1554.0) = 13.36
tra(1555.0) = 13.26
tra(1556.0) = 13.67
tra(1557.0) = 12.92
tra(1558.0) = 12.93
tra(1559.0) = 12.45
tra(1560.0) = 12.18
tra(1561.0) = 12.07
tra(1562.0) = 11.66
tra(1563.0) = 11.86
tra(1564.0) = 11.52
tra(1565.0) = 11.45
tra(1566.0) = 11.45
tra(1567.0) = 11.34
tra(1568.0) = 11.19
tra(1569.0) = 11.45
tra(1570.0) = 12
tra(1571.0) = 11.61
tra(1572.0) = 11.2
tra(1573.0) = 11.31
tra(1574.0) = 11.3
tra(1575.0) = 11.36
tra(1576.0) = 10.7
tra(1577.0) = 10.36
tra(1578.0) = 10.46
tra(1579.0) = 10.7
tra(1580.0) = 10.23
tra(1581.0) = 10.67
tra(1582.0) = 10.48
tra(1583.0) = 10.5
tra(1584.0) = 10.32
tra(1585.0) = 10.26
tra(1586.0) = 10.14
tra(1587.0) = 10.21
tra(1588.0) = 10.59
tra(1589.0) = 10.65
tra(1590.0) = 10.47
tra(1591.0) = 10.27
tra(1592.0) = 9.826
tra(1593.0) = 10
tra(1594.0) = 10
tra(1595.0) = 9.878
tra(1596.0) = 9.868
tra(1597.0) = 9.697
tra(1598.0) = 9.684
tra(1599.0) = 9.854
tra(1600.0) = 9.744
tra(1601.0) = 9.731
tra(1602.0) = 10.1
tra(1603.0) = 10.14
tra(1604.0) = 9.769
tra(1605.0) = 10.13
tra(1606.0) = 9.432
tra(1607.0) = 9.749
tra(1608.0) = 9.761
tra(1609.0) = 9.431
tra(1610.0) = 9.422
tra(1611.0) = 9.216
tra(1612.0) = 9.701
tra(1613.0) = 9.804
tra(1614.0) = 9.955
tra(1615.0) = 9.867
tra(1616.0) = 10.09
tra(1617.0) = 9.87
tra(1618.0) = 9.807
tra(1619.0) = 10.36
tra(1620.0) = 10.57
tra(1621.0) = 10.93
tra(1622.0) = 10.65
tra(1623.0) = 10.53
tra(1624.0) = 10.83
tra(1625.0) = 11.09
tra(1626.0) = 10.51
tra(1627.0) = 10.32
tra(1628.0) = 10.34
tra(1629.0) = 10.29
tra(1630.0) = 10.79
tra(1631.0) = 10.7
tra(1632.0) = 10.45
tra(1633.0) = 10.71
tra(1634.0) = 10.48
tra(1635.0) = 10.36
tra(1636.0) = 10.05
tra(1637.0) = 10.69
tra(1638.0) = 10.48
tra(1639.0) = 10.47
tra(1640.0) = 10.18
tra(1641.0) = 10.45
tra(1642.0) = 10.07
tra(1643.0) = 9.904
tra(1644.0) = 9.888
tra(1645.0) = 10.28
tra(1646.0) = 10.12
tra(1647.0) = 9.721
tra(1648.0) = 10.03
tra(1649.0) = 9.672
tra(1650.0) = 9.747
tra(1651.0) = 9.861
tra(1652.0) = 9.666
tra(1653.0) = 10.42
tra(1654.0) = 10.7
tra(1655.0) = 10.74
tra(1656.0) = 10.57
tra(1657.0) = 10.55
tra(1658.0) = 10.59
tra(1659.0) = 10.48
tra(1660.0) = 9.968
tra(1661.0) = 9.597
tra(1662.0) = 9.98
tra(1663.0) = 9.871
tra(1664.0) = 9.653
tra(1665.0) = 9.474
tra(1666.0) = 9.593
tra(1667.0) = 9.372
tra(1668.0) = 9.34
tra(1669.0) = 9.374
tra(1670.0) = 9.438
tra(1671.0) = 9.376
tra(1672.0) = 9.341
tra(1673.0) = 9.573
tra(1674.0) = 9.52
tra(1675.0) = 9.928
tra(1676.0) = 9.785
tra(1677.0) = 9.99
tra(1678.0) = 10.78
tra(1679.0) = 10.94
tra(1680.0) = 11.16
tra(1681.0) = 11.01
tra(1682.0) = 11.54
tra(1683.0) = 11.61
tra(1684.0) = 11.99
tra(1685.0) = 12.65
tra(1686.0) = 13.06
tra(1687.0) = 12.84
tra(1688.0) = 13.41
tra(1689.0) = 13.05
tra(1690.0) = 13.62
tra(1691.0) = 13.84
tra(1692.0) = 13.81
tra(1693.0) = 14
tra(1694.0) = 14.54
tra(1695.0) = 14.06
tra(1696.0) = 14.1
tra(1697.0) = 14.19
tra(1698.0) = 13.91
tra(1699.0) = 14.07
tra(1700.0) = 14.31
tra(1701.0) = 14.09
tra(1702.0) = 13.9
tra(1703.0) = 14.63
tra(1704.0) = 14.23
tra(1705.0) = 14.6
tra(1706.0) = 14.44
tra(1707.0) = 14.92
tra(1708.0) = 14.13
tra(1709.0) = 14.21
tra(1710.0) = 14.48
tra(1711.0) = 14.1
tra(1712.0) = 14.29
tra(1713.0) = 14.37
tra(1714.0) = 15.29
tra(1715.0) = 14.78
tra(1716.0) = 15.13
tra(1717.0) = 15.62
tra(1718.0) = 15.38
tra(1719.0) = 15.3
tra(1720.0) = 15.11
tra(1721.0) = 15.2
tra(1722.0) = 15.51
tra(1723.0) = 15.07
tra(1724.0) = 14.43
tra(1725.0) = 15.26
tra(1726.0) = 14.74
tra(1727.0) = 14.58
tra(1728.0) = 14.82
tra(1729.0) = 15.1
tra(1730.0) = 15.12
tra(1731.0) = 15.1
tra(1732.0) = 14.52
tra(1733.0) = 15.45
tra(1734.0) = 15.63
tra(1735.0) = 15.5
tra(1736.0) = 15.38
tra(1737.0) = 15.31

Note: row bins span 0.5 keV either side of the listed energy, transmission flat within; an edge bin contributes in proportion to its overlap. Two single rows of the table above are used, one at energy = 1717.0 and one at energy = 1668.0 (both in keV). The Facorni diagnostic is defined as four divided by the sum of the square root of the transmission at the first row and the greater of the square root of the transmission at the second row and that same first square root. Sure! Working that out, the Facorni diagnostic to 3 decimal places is 0.506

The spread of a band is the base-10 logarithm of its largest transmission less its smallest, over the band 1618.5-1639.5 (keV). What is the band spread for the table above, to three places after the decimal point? 0.017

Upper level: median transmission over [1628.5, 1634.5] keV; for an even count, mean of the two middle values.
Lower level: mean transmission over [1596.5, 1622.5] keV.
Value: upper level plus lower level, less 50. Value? -29.5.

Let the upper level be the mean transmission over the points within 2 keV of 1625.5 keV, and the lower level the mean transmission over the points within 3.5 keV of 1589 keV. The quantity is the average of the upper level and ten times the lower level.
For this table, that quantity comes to 57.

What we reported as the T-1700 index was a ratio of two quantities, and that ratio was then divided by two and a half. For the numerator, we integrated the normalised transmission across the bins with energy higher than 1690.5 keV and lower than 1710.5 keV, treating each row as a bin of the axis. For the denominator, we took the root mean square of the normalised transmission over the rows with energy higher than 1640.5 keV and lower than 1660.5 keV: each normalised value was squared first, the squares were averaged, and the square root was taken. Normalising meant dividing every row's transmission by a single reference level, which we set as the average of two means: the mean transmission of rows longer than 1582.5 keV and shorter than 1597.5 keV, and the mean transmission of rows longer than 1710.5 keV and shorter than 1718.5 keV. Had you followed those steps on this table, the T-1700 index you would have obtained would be 11.2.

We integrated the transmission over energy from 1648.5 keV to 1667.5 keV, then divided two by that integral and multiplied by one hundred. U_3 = 1.05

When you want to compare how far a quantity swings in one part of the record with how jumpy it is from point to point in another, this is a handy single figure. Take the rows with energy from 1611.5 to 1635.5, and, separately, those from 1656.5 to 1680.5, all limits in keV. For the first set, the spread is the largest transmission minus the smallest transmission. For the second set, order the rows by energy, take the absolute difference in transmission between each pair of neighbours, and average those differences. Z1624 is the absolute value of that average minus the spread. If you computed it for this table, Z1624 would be 1.18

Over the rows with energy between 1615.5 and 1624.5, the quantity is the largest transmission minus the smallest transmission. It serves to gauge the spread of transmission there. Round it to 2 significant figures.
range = 1.1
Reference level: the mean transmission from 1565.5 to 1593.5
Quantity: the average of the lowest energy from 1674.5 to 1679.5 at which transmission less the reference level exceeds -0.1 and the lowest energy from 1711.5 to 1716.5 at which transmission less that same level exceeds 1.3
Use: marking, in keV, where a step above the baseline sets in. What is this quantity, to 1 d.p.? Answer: 1695.0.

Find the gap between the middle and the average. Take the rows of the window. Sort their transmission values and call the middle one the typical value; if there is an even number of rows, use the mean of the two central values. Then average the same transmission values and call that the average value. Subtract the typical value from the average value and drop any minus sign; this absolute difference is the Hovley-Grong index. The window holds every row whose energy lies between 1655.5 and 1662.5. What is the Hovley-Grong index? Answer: 0.23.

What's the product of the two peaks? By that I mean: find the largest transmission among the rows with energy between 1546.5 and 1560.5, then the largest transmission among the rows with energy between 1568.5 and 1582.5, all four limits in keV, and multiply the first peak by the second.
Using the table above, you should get 164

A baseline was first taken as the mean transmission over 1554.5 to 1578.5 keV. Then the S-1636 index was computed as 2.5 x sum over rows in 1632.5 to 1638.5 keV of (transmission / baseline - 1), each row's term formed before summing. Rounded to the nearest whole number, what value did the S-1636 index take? -2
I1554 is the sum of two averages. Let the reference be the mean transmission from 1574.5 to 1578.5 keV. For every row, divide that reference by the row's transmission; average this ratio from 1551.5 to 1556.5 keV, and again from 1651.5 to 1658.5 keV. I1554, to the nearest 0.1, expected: 1.8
